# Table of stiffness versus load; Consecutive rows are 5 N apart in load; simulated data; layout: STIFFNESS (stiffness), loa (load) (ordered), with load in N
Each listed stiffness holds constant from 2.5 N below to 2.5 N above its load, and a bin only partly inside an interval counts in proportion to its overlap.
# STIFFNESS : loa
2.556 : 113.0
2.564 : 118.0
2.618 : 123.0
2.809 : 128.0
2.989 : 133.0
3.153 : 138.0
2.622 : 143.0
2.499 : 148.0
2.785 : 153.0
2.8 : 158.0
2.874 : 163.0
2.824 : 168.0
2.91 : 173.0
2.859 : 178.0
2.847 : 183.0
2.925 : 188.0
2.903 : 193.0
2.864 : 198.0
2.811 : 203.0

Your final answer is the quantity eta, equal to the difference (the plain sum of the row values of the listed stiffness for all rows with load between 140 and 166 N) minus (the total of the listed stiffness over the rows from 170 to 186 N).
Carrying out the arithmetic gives 5.0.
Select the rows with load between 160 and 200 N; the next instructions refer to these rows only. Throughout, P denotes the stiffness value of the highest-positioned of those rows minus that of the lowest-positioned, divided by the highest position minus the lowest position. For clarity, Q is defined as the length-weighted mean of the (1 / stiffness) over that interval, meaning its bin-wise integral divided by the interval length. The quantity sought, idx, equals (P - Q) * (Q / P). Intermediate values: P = 0.000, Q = 0.348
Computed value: 424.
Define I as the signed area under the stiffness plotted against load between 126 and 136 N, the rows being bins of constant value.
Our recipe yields 29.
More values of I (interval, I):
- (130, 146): 46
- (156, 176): 57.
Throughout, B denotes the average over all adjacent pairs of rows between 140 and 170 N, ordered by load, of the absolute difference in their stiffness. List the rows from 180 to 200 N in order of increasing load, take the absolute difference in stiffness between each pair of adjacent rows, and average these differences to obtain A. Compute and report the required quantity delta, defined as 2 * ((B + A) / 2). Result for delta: 0.16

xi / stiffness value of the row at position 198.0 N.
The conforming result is 2.864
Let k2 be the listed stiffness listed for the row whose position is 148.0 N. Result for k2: 2.499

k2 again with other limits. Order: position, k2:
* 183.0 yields 2.847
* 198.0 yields 2.864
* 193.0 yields 2.903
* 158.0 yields 2.8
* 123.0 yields 2.618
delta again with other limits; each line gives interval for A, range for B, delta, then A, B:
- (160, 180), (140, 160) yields 0.20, 0.062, 0.141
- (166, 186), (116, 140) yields 0.20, 0.050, 0.147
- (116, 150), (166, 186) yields 0.26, 0.207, 0.050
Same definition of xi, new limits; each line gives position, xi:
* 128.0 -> 2.809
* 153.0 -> 2.785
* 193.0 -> 2.903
